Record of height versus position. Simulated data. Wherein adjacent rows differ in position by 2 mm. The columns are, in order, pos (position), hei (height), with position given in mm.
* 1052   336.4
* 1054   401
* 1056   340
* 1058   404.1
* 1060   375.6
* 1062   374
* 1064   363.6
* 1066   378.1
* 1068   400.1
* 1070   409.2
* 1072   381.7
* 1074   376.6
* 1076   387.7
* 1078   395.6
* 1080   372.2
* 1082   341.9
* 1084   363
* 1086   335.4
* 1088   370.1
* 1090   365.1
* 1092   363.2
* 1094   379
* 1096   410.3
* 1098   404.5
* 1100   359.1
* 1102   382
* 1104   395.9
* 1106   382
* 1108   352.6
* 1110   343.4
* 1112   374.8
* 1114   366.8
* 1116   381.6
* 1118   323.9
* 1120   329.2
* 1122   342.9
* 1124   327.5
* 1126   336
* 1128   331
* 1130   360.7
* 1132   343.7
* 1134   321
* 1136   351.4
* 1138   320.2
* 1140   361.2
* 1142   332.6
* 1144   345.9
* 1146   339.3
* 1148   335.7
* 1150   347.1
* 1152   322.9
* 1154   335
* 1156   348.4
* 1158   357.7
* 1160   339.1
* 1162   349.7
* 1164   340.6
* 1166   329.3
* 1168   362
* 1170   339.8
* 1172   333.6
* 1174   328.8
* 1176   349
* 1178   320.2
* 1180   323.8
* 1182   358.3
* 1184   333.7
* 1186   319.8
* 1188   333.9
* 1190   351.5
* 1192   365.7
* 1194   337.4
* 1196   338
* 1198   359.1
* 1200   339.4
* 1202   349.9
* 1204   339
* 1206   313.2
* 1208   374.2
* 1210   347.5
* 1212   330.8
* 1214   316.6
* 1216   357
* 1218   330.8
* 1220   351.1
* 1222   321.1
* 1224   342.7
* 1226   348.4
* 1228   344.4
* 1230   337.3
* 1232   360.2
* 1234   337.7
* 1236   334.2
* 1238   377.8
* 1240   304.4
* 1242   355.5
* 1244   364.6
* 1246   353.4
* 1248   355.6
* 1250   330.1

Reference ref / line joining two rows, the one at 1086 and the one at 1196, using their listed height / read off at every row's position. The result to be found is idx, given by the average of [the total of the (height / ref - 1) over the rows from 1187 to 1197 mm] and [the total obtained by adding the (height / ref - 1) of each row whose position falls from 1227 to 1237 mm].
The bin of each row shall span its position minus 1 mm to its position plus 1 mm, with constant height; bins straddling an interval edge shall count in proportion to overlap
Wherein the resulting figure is 0.08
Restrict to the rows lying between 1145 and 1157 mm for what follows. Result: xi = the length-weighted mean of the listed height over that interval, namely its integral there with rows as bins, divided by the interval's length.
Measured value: 338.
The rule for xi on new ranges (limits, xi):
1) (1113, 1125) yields 345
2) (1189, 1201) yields 349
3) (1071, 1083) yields 376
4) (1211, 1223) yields 335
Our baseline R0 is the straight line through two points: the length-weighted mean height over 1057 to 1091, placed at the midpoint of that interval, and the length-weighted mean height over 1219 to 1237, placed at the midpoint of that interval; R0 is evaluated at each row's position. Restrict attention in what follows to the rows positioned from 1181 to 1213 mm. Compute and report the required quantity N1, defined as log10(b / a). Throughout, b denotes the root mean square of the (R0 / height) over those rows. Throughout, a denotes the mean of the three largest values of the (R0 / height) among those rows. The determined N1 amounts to -0.028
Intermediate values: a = 1.09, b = 1.02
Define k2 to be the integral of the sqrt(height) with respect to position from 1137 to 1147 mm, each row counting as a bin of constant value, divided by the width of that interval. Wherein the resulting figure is 18.43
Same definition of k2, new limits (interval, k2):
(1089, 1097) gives 19.47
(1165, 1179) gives 18.37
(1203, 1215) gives 18.35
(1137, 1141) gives 18.45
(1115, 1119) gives 18.77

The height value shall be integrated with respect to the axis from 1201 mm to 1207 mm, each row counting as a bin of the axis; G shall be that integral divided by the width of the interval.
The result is 334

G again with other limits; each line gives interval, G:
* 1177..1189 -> 332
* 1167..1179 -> 339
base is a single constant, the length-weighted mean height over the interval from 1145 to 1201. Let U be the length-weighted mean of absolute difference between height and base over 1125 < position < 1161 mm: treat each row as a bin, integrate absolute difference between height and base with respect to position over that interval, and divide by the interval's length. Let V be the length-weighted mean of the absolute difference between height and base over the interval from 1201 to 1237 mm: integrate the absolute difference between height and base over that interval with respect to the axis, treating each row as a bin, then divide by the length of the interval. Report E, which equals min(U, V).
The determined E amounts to 10.3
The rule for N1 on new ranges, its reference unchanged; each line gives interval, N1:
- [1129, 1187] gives -0.028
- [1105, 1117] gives -0.015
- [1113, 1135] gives -0.021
